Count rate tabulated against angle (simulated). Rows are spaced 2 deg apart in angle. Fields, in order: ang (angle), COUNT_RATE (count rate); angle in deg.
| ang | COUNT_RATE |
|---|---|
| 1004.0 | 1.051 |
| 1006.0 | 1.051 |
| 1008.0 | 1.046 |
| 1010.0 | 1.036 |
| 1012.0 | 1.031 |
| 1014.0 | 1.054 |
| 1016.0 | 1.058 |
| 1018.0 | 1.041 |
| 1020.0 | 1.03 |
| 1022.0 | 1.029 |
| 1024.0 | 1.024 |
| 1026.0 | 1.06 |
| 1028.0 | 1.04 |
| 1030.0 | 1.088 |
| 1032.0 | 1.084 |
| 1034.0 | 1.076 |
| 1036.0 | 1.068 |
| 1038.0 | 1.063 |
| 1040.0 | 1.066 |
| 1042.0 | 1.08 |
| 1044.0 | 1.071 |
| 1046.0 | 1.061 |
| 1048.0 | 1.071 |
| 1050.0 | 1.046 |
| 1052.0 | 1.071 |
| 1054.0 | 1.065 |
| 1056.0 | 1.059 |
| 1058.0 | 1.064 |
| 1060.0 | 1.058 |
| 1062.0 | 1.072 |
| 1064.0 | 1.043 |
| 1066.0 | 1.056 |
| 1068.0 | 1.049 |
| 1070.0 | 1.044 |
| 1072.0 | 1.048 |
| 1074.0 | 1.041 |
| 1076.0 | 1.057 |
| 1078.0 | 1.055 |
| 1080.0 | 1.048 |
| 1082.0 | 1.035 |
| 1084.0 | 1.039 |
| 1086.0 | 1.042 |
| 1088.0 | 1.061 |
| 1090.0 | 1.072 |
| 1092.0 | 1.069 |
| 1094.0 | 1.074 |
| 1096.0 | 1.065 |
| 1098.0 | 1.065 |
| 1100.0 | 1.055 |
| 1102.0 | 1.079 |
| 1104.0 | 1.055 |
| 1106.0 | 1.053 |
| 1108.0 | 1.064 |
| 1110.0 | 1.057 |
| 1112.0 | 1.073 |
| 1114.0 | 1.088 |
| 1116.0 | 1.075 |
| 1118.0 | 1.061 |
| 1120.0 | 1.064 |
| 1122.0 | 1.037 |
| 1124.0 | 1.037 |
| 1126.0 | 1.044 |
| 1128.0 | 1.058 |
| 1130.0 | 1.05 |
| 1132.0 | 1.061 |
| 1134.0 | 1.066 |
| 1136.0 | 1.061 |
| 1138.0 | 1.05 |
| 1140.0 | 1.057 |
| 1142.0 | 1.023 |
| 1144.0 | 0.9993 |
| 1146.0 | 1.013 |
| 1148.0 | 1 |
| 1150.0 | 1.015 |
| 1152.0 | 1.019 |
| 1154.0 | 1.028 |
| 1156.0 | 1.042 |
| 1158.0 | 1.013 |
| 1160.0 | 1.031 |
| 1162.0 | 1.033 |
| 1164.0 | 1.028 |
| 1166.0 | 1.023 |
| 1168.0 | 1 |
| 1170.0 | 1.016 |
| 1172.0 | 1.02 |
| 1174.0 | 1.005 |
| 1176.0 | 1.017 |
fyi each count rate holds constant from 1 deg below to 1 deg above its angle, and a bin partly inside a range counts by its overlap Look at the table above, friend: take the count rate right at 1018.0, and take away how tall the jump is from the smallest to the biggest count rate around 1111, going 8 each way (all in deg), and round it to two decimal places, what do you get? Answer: 1.01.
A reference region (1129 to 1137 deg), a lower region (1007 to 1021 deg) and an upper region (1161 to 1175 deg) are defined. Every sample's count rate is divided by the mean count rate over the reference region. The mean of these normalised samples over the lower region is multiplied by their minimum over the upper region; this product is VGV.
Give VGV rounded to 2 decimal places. 0.93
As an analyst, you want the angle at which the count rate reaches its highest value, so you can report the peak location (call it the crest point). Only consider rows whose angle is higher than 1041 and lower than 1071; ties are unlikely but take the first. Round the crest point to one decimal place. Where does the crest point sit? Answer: 1042.0 deg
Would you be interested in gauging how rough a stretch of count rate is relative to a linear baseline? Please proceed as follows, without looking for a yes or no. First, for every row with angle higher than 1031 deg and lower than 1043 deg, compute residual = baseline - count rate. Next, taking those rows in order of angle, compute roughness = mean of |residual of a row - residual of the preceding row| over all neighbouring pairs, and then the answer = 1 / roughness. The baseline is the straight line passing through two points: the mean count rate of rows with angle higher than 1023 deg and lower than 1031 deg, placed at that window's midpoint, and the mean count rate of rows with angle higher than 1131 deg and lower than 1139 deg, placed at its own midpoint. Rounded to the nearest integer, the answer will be 131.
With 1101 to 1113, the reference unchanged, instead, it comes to 83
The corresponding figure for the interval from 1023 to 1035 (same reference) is 43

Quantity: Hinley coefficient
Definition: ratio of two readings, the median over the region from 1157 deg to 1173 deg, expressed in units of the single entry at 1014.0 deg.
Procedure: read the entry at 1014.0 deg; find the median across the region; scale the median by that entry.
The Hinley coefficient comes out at 0.969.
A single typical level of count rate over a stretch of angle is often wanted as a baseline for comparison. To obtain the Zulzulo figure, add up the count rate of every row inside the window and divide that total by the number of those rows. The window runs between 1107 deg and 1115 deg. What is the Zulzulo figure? 1.07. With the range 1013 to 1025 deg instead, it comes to 1.04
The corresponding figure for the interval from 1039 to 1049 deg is 1.07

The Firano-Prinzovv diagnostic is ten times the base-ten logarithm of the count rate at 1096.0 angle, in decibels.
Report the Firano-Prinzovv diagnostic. 0.27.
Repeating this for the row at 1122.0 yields 0.16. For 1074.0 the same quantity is 0.17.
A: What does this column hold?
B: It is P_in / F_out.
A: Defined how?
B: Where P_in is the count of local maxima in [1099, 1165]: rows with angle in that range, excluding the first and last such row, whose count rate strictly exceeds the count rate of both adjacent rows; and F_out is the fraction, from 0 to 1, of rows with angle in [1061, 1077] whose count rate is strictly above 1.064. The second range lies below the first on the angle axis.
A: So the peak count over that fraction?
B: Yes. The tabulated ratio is 80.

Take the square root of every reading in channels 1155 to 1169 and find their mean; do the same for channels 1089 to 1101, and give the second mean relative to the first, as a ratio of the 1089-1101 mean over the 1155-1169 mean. 1.020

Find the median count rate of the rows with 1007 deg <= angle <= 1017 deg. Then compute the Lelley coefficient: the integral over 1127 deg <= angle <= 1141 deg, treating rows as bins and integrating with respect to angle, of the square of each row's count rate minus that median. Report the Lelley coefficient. 0.002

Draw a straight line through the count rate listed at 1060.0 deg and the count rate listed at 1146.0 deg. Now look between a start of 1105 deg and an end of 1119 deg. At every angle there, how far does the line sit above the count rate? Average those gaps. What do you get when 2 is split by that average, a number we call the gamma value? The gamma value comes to -55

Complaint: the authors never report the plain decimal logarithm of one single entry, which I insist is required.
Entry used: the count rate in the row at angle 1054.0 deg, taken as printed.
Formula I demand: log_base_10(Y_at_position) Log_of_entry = 0.0273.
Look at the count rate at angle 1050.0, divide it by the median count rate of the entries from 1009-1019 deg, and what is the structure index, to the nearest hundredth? 1.00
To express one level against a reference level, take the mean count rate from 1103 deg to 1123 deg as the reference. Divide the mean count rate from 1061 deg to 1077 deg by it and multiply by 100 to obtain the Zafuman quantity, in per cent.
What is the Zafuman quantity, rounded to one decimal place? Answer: 98.9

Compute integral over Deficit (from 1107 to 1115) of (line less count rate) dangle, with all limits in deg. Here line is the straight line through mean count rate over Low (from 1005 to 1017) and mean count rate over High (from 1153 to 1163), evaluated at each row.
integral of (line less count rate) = -0.29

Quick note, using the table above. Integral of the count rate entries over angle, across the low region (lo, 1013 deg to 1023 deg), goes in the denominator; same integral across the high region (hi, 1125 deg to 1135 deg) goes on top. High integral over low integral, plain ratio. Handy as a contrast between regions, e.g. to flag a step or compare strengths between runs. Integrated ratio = 1.01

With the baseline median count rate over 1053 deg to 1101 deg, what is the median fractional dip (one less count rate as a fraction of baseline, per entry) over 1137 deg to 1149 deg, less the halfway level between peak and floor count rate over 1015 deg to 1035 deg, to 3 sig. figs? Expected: -1.02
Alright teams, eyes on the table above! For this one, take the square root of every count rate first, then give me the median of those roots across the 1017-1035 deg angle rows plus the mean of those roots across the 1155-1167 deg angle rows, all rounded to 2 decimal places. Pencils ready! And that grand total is 2.03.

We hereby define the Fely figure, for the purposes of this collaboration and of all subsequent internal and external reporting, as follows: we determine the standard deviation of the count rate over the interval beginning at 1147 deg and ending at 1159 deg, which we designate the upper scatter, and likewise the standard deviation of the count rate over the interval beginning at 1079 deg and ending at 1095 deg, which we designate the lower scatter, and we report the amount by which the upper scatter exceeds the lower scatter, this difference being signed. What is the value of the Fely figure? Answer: -0.002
